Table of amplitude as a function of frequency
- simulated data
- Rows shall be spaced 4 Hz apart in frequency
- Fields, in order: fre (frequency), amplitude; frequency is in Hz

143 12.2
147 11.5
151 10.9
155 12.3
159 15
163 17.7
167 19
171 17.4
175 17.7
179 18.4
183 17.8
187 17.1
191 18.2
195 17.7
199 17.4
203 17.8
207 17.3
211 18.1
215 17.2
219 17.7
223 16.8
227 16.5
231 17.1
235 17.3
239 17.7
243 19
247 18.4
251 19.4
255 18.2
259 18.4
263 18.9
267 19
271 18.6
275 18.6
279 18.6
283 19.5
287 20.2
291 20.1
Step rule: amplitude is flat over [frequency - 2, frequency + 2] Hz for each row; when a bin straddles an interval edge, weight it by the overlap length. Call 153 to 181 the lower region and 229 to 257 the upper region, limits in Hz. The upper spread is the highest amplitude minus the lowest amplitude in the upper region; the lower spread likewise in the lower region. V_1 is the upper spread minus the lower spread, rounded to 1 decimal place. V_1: -4.4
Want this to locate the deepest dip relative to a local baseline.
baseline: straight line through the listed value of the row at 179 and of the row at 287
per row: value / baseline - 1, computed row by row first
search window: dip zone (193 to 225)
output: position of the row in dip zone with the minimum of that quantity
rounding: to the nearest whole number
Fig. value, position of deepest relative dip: 223 Hz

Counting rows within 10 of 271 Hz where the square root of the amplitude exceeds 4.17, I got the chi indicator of 5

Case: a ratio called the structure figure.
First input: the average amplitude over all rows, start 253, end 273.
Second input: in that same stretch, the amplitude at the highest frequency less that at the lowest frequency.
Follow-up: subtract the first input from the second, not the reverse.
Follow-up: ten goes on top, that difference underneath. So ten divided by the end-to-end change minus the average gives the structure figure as -0.55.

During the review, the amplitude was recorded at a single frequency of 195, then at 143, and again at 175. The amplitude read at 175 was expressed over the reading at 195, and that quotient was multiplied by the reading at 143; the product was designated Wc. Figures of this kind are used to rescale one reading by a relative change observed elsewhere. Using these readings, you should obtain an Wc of 12.2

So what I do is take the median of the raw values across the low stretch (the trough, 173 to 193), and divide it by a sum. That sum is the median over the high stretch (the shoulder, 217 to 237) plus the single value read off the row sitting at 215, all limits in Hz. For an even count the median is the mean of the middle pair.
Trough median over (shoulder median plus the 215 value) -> 0.52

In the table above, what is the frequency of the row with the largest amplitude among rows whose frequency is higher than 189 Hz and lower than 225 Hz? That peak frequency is 191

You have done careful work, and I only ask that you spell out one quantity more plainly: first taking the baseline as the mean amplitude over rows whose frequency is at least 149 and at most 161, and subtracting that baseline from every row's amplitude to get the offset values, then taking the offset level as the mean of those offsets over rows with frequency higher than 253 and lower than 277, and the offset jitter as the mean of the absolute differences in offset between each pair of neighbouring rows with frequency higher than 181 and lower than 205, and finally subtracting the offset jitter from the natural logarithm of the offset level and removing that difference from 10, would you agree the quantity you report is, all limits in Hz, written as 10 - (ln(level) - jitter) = 8.8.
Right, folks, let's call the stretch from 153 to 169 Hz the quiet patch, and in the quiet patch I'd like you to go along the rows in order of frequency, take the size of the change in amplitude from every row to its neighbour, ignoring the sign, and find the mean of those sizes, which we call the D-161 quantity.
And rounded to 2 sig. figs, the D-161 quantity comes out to 2.2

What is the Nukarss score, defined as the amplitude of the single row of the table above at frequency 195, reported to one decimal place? 17.7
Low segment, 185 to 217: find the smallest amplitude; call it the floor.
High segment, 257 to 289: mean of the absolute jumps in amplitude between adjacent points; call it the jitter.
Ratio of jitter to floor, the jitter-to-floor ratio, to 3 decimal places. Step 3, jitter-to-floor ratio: 0.022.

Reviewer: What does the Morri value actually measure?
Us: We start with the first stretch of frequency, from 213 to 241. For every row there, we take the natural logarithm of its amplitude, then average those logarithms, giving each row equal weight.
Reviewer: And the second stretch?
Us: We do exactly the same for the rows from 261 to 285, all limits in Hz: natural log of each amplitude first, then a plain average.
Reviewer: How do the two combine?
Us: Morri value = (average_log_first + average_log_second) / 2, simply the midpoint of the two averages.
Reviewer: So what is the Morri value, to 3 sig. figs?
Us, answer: 2.89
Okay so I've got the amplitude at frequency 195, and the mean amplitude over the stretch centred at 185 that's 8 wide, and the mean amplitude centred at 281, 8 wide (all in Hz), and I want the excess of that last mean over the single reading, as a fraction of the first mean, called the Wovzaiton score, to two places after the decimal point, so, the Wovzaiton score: 0.08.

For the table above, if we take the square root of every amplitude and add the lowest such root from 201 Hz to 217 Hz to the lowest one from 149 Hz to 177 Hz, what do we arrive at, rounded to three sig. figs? 7.45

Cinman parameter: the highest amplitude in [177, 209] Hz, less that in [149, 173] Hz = -0.6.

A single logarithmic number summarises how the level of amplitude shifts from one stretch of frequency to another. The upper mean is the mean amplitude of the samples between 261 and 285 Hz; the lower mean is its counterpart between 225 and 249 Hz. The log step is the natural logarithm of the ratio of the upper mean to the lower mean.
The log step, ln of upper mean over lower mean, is 0.07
